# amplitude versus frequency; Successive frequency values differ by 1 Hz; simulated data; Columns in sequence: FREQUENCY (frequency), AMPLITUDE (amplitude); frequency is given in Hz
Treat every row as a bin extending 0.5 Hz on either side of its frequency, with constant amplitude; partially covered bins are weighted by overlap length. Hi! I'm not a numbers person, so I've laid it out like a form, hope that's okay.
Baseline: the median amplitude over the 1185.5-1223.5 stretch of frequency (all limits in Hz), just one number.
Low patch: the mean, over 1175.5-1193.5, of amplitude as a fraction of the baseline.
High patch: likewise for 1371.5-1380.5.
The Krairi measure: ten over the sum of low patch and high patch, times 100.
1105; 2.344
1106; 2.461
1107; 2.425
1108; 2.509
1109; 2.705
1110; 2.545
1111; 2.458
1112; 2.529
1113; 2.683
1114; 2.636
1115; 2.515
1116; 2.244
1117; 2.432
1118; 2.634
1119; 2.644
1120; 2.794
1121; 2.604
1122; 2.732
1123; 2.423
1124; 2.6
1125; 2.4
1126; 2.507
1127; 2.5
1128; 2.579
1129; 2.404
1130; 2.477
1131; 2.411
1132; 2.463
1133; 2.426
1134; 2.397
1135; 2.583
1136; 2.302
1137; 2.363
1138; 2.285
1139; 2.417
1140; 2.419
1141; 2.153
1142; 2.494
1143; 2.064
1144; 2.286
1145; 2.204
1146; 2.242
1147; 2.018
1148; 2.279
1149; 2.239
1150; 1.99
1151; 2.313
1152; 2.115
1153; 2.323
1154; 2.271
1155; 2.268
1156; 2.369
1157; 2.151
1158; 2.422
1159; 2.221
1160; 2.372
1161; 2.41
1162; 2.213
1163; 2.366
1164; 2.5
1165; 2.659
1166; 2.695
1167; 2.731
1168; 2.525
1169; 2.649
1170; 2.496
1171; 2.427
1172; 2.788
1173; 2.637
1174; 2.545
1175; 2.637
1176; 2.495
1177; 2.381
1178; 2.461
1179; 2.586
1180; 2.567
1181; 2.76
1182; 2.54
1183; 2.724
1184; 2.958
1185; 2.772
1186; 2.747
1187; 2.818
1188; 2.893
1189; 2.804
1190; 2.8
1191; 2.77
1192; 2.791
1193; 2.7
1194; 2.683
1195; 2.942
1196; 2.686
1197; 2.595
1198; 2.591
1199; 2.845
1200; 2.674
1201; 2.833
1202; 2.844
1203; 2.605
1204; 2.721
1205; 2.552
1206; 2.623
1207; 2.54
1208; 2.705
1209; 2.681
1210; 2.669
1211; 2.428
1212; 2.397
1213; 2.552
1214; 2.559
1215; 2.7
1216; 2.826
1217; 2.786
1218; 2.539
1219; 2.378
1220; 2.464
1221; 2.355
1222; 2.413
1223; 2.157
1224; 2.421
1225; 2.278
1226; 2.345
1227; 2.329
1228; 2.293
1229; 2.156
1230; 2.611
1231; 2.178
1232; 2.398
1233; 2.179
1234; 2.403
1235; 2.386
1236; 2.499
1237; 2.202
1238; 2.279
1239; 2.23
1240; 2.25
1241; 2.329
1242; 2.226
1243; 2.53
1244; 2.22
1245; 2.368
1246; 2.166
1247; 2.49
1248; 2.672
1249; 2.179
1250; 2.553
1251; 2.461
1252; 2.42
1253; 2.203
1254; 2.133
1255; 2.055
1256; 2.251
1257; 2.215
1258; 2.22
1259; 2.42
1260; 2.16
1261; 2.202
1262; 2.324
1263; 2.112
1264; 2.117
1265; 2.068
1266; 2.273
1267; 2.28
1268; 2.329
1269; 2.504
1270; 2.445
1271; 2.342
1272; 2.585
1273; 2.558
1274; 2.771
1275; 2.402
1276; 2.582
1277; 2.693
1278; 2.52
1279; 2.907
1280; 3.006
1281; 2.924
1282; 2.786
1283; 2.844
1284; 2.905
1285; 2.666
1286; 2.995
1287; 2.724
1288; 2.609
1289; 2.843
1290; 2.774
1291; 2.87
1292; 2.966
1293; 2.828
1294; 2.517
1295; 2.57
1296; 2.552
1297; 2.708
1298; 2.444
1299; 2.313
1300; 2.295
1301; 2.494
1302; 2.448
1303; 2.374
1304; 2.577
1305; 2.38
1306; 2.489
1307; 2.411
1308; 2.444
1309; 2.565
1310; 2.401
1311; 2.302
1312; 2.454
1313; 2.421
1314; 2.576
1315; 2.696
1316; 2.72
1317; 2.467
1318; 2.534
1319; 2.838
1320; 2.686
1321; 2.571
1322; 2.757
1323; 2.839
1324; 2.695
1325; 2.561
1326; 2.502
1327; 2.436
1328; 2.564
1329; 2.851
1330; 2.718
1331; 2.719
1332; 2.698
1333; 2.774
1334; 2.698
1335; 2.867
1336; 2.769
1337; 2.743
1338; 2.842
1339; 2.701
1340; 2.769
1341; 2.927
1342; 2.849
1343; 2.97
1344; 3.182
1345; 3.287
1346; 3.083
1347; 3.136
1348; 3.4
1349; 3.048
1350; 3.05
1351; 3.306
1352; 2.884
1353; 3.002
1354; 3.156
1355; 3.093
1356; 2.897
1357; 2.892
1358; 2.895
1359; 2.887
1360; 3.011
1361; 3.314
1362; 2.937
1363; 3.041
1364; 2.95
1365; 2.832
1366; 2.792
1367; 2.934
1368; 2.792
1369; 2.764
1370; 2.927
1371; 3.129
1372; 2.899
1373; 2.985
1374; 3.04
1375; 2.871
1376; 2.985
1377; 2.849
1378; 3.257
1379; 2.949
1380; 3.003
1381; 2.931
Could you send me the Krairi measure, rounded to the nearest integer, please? 472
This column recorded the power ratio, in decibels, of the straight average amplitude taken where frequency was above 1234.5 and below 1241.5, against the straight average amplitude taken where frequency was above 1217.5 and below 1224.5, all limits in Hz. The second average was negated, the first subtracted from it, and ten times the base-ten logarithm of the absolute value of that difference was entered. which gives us 6.7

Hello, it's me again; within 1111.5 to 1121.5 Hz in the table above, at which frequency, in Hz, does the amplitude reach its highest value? 1120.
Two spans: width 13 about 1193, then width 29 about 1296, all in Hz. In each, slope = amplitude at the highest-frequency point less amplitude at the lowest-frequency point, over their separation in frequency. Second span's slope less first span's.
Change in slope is -0.016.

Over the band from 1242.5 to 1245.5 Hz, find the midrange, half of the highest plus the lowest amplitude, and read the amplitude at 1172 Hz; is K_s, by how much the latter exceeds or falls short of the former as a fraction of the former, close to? 0.17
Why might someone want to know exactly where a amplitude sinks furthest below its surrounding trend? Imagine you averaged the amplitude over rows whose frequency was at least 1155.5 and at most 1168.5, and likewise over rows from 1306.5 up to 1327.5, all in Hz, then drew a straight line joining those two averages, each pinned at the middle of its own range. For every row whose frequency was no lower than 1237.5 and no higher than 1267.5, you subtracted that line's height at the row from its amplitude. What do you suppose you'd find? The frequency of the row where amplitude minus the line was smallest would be 1255 Hz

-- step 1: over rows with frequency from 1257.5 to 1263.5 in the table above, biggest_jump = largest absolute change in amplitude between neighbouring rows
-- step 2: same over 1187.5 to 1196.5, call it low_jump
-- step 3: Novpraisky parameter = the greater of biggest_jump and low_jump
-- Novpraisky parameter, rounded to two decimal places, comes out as 0.26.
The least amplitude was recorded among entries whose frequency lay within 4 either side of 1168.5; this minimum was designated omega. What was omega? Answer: 2.427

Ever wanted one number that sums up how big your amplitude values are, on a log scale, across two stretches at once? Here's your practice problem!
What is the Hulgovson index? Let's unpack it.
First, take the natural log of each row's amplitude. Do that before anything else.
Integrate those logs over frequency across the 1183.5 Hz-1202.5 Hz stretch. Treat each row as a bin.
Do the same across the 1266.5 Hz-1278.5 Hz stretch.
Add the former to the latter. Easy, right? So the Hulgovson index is 30.4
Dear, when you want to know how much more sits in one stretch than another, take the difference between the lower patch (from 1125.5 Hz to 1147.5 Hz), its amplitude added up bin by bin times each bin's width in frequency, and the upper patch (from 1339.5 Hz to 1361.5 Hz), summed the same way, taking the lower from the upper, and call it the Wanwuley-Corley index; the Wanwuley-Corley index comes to 15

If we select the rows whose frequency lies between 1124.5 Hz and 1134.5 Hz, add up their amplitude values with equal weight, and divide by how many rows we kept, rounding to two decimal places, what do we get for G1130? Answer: 2.46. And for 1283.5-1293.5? 2.82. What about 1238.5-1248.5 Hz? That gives 2.35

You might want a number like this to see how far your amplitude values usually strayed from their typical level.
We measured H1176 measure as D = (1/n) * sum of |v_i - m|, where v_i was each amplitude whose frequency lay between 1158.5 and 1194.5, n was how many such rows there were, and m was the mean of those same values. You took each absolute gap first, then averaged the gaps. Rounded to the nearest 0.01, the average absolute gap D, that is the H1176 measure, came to 0.15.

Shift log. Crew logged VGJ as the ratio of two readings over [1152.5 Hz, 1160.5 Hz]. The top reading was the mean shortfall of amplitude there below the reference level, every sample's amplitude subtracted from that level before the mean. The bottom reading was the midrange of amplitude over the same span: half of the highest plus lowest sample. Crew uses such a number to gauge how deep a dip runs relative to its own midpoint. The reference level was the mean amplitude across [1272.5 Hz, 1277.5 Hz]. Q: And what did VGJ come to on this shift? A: 0.13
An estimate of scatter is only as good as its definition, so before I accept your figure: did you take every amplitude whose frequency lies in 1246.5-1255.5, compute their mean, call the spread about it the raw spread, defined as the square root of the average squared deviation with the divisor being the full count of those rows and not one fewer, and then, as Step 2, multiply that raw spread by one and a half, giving 0.30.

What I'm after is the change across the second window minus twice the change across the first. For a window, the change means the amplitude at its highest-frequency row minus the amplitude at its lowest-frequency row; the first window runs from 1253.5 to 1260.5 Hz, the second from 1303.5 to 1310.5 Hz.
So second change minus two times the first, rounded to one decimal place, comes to -0.2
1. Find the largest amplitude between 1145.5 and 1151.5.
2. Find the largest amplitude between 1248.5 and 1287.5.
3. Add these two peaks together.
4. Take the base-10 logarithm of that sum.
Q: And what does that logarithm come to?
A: 0.726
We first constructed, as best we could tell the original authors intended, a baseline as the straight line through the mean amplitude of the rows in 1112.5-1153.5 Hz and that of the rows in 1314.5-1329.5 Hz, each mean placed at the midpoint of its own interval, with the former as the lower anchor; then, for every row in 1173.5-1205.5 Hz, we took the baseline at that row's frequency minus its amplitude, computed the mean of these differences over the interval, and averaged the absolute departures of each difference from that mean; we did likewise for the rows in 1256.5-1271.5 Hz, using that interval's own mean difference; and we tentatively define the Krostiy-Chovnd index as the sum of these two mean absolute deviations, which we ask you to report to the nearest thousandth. 0.215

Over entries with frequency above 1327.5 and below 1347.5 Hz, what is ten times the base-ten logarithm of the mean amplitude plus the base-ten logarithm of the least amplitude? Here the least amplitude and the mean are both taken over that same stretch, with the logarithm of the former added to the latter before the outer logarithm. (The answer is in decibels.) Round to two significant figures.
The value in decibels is 5.1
